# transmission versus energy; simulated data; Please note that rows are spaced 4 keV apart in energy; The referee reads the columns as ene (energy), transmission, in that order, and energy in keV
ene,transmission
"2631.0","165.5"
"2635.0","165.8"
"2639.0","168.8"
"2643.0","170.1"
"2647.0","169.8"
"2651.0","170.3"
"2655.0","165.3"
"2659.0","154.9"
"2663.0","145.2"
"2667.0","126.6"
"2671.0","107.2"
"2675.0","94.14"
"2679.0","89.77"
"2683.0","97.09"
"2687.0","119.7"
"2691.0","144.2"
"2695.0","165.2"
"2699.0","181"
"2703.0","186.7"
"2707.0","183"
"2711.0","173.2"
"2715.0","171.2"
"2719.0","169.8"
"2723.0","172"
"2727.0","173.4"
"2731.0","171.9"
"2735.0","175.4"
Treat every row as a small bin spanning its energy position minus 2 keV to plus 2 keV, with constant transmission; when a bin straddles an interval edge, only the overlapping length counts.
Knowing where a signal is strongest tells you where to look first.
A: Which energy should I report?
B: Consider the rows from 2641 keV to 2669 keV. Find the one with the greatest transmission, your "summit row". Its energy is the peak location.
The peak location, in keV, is 2651.0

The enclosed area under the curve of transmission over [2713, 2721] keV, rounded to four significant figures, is 1364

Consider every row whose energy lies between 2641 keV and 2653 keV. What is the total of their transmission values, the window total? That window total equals 510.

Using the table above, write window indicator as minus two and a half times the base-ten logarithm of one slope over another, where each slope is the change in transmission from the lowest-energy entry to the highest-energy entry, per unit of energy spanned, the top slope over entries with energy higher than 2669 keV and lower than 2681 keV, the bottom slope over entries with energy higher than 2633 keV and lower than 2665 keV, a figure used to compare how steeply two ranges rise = -1.2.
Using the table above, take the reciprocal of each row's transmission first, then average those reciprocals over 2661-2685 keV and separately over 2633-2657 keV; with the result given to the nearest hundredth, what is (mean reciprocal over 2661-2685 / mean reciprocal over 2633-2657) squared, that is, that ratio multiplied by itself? 2.48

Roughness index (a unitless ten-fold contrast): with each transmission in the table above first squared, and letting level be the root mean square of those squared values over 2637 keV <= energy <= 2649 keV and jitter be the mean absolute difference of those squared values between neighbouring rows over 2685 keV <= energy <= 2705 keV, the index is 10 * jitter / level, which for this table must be 1.78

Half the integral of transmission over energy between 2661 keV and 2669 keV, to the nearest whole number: 544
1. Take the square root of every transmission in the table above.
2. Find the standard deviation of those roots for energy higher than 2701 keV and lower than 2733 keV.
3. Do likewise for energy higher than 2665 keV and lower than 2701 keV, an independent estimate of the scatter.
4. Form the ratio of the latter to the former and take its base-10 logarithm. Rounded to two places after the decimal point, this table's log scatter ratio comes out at 0.79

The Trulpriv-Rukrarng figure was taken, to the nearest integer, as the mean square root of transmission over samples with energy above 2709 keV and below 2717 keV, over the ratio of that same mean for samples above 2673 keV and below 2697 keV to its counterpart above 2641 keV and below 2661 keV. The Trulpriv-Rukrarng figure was 16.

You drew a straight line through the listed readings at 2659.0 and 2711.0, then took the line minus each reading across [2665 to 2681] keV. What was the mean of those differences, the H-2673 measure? 55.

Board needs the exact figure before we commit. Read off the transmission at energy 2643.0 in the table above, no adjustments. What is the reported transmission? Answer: 170.1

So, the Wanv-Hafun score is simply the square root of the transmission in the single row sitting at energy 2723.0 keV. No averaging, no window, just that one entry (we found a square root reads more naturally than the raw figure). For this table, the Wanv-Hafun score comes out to 13.1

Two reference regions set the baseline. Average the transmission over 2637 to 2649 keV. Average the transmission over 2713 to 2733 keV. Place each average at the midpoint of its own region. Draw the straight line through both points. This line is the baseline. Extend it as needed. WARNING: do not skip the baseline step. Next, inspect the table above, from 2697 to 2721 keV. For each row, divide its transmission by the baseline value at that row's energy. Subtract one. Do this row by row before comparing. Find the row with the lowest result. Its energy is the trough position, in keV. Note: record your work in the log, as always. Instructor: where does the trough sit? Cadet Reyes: 2719.0 keV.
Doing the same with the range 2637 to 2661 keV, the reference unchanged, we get 2659.0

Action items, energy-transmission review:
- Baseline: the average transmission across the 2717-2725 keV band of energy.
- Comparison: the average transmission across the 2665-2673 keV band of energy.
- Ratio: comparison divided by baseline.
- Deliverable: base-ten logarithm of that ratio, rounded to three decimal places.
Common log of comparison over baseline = -0.165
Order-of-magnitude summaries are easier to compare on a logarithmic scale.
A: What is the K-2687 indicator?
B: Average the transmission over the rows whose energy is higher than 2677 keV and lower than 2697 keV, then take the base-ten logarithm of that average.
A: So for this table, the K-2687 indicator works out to 2.09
